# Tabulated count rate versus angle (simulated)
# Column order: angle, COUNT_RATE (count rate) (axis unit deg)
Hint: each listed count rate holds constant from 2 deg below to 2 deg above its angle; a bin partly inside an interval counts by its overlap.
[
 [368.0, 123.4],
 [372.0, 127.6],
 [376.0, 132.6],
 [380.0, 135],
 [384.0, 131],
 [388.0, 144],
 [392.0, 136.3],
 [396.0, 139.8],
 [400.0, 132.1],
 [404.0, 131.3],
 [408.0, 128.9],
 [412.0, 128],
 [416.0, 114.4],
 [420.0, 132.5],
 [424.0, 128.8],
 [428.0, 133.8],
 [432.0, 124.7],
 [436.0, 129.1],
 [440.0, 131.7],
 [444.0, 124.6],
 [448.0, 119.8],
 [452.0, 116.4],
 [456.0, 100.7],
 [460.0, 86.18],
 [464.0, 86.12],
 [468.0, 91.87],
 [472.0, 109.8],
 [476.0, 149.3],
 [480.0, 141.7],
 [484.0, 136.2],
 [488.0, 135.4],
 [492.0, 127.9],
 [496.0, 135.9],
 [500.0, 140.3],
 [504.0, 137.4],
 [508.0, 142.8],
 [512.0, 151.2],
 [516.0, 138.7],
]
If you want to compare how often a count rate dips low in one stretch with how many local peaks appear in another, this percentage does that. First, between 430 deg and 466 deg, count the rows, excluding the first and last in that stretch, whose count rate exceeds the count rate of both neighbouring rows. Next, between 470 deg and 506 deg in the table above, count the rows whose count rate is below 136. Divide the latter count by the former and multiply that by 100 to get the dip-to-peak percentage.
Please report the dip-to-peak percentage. 400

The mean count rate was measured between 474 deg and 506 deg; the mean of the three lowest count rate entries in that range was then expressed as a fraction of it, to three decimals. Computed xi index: 0.964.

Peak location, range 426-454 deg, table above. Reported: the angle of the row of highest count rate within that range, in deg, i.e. 428.0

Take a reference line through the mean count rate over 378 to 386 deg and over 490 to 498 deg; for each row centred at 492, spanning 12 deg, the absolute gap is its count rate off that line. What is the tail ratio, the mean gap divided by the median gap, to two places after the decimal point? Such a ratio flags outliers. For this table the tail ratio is 0.95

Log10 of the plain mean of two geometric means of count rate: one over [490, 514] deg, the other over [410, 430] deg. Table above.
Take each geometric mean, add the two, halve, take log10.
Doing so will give 2.12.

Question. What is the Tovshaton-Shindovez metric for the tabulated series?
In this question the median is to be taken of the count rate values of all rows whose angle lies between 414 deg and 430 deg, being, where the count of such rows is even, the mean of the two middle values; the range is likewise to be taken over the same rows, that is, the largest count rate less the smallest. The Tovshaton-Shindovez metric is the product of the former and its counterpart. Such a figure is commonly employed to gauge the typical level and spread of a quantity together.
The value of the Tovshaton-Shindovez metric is 2535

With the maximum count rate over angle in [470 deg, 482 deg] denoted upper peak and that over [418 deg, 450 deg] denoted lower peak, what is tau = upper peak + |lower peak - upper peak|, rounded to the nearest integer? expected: 165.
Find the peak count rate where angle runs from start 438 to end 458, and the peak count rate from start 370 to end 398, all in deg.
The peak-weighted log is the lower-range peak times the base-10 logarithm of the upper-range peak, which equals 305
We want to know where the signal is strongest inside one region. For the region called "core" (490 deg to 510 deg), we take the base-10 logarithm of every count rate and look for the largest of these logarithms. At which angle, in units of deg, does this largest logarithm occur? 508.0 deg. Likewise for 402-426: 420.0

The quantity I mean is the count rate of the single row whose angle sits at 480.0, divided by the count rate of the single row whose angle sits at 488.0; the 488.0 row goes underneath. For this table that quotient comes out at 1.05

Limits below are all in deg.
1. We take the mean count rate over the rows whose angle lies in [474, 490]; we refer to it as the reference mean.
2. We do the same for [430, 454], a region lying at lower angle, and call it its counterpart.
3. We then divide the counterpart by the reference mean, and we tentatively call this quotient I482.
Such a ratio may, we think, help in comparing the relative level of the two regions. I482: 0.9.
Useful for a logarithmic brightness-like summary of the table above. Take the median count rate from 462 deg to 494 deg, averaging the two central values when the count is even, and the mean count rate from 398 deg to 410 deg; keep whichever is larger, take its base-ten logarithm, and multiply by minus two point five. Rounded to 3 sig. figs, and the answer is -5.30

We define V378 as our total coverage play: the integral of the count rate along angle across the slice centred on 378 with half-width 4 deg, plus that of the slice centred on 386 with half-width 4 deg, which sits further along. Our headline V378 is 2170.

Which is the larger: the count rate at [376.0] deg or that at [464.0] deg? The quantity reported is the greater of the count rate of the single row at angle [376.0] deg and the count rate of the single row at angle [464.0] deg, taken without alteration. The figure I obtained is 133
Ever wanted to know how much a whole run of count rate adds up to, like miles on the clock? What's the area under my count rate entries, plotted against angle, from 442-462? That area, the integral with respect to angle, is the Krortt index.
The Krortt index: 2191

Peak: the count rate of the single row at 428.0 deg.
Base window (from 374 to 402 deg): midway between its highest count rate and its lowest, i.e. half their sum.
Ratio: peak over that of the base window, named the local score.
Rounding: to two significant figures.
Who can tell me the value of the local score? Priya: 0.97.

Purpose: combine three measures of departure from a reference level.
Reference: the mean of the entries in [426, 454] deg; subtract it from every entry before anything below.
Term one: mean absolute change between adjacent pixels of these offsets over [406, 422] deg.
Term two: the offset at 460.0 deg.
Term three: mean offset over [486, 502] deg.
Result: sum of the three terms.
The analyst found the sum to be -20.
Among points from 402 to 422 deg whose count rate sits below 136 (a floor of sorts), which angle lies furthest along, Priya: 420.0 deg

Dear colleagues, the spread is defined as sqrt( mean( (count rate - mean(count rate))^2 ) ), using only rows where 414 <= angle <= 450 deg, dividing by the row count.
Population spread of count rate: 6.0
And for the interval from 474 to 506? 5.7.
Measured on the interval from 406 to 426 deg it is 6.3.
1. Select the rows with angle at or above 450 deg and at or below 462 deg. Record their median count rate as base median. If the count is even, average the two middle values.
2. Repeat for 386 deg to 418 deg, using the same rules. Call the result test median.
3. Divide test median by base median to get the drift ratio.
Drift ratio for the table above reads 1.31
